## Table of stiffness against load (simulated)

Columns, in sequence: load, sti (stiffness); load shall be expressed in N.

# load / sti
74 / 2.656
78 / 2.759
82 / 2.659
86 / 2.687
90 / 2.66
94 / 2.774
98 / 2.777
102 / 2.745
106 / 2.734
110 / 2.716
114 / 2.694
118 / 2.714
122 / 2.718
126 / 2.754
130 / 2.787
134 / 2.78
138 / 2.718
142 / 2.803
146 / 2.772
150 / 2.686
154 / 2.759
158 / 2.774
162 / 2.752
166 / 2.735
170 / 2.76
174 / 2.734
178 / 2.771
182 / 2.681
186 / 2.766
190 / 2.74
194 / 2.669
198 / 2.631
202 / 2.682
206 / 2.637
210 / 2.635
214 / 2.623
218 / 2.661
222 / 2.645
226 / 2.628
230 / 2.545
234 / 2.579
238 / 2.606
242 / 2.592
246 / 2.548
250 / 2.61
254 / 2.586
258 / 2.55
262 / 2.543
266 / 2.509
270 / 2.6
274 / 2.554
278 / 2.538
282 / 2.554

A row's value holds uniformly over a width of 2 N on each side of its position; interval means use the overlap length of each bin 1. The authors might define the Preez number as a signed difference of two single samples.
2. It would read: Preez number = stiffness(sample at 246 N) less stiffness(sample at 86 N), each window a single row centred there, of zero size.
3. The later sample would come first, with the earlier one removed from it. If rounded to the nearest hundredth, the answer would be -0.14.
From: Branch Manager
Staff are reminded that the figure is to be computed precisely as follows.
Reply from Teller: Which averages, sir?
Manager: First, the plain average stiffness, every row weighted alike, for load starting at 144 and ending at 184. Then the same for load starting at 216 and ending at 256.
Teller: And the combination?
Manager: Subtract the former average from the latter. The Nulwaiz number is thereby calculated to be -0.14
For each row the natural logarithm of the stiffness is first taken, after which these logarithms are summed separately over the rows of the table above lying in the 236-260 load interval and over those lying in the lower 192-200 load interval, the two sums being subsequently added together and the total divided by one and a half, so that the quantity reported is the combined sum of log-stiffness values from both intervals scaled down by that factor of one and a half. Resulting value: 5.1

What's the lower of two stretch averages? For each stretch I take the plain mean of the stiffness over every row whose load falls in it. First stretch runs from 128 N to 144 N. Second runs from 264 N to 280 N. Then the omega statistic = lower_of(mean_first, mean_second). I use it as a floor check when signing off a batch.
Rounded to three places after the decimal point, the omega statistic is 2.550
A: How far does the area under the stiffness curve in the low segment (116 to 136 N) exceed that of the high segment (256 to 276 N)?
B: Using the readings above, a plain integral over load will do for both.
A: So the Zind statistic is 4.0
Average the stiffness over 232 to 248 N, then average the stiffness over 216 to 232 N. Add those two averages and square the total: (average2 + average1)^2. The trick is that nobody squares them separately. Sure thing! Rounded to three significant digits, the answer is 27.1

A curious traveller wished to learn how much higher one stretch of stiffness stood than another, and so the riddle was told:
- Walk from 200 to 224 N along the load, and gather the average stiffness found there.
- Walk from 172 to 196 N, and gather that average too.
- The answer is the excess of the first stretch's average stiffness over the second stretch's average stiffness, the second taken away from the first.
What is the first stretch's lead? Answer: -0.080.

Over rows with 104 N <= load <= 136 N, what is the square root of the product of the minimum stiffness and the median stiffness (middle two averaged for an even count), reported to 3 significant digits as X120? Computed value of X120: 2.71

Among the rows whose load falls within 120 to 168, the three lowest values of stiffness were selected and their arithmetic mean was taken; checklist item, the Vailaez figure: 2.71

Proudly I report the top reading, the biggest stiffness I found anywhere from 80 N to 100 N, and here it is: 2.777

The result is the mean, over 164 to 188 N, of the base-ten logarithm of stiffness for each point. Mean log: 0.438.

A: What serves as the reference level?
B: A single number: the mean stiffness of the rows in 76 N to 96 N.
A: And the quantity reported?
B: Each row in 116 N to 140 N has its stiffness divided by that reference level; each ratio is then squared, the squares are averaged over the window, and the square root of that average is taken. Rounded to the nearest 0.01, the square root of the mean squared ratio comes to 1.01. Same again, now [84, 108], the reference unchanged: 1.01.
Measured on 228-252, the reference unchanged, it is 0.95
